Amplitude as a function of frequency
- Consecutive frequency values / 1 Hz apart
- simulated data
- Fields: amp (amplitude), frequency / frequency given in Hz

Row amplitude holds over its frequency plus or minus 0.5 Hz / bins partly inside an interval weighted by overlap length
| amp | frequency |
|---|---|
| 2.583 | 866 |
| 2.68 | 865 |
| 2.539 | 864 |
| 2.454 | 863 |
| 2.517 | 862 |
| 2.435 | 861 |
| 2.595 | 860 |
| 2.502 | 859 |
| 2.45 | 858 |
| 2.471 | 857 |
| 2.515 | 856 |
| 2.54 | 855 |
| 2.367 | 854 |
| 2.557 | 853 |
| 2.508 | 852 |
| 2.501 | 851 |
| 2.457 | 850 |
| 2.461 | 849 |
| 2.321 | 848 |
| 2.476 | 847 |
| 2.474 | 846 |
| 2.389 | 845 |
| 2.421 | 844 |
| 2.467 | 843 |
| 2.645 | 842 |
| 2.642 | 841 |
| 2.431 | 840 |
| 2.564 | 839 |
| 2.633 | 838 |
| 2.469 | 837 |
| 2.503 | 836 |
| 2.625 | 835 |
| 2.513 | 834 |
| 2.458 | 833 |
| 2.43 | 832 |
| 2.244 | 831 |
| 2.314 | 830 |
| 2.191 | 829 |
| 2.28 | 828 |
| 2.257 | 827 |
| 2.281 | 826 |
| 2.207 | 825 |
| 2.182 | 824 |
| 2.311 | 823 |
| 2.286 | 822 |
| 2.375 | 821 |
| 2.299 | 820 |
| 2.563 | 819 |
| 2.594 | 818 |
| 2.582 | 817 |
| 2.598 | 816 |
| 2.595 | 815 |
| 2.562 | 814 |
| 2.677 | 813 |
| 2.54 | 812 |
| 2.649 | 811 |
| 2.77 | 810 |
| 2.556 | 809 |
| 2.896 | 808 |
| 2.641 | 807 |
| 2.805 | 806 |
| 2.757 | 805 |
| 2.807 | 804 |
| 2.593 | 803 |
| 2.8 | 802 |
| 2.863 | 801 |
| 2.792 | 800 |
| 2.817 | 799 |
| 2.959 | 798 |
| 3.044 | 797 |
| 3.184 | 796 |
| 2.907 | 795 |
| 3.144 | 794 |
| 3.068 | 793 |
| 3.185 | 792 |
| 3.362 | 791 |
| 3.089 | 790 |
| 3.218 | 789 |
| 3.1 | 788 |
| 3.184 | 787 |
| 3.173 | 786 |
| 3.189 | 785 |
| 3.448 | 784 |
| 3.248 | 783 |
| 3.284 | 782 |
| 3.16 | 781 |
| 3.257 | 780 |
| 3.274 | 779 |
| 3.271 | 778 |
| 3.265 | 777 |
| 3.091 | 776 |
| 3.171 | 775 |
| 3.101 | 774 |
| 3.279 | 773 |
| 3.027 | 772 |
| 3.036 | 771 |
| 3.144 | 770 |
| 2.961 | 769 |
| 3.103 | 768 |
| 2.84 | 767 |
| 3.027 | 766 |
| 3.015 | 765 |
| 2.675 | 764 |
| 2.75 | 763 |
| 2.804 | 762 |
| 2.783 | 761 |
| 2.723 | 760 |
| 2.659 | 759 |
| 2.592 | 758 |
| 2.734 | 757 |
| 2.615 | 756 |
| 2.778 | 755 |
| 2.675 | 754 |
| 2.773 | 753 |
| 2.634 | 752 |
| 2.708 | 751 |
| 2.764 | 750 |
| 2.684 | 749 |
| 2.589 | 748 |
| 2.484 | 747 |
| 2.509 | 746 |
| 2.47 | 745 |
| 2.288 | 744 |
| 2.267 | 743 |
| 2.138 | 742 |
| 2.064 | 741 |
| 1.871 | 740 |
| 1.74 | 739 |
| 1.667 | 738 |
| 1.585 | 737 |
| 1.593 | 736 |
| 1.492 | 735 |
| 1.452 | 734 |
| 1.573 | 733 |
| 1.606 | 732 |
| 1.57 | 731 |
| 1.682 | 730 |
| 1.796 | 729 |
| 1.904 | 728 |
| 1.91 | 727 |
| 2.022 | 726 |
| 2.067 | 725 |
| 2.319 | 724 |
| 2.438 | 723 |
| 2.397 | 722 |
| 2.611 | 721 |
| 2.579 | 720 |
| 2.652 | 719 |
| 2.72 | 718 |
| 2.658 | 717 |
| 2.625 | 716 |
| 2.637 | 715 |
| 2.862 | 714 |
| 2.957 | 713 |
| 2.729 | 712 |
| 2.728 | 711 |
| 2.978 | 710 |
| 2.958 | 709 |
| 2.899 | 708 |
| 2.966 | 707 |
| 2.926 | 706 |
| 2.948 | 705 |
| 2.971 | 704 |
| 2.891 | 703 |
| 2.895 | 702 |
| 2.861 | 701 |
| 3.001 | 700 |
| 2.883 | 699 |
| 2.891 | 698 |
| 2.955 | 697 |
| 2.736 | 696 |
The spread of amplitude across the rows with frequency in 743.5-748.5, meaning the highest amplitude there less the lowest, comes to 0.30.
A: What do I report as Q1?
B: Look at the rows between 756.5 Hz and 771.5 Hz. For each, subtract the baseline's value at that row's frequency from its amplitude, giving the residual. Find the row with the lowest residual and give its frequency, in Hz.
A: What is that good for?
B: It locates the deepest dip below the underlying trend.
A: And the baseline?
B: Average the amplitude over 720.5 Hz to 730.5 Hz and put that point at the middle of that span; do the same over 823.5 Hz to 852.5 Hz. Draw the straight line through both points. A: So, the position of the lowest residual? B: 758 Hz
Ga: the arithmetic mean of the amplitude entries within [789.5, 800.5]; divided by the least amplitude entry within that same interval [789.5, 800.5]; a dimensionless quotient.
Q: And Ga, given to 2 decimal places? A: 1.09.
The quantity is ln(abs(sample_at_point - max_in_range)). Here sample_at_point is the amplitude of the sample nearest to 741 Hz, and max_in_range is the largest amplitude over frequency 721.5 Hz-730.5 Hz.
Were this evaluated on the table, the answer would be -1.0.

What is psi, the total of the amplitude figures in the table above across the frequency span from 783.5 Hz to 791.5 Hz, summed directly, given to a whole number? 26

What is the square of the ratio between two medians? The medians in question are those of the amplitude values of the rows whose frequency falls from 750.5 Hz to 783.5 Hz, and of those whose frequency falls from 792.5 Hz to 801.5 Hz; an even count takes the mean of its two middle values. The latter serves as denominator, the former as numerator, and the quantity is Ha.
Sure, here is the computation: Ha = 1.0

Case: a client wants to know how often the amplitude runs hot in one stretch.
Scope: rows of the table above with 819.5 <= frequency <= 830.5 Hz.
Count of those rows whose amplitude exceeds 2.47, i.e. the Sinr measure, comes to 0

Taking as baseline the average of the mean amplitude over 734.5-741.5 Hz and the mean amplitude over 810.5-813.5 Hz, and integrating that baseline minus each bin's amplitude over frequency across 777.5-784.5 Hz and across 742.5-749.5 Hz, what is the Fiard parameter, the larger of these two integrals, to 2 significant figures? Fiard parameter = -2.1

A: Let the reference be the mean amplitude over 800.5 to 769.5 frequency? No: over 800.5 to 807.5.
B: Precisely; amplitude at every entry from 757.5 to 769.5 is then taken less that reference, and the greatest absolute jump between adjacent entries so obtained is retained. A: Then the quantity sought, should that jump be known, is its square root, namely 0.58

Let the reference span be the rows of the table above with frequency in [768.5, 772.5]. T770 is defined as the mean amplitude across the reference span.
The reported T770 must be 3.04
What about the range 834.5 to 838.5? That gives 2.56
